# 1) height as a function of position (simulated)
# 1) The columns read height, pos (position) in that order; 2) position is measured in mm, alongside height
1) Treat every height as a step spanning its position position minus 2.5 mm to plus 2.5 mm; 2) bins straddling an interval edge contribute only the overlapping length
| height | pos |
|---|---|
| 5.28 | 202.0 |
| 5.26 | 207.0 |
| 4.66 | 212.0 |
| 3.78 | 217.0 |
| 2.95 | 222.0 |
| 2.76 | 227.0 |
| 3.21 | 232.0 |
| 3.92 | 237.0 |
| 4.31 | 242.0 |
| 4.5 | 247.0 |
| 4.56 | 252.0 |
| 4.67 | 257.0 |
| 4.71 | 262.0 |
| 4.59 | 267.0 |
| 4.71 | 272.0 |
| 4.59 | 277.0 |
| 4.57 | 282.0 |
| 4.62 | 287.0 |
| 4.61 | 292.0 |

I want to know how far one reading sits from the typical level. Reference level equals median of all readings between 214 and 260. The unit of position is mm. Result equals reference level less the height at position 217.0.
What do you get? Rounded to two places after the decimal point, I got 0.14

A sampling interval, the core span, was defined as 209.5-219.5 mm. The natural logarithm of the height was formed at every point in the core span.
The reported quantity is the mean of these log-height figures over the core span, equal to 1.43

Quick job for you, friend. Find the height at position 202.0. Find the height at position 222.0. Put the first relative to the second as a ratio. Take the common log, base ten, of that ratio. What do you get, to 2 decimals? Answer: 0.25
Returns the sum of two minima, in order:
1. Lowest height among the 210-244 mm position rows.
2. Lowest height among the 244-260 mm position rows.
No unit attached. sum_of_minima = 7.26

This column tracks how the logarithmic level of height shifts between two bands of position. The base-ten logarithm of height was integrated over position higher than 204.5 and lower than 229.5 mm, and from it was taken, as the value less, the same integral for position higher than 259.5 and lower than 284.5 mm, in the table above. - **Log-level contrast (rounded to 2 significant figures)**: -2.3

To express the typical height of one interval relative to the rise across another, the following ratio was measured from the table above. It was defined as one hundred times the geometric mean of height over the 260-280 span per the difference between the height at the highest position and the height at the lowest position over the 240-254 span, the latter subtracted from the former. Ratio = 1860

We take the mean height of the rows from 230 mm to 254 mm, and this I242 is 4.1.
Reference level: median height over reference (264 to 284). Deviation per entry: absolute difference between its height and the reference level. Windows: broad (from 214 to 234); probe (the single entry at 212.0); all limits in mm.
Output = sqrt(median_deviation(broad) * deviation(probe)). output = 0.325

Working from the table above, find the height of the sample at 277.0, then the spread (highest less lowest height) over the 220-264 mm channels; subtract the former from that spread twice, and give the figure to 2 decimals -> -7.23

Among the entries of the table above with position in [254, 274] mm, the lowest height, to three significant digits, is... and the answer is 4.59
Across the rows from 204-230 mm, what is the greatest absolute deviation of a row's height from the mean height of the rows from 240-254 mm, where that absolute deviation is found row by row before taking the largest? 1.7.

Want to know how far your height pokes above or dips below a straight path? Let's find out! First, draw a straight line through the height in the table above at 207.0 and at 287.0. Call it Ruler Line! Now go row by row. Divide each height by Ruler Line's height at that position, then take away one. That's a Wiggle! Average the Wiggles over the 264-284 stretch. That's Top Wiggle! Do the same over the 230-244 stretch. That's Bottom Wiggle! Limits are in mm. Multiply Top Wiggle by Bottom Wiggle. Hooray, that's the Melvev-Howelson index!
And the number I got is 0.005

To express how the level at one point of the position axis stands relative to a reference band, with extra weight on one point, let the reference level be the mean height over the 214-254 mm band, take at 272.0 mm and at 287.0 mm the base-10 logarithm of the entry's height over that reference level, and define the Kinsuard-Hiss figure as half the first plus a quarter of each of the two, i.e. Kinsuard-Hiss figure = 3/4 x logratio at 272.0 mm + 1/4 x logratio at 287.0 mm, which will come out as 0.097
